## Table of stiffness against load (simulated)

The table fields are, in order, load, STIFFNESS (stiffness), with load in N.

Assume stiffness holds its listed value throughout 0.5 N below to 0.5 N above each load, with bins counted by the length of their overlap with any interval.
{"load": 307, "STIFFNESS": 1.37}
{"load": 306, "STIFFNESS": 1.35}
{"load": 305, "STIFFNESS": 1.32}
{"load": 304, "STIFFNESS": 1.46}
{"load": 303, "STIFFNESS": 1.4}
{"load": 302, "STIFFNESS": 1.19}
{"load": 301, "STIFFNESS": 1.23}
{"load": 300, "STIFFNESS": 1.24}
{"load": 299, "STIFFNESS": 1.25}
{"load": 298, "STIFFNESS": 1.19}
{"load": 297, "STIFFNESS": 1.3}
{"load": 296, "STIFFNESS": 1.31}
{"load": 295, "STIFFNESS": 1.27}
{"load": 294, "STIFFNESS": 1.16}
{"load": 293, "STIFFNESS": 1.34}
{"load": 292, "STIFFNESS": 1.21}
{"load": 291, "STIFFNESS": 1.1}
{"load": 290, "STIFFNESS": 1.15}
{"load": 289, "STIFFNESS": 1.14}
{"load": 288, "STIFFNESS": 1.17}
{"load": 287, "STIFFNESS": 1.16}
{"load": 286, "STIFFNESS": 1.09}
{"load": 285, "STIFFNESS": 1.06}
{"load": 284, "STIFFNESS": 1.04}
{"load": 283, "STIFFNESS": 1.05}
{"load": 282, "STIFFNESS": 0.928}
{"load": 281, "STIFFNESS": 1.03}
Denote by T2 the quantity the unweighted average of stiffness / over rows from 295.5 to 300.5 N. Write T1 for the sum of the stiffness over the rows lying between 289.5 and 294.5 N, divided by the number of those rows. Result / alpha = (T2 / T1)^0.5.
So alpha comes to 1.03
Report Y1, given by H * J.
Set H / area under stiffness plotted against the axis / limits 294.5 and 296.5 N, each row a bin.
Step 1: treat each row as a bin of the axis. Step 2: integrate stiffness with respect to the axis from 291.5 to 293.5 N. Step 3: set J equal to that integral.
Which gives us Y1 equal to 6.6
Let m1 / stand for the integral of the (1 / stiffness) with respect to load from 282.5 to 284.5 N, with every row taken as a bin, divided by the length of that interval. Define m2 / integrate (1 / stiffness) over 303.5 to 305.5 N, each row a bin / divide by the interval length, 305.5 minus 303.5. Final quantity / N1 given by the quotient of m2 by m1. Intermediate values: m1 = 0.96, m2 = 0.721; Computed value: 0.75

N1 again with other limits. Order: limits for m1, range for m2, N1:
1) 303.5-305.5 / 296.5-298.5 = 1.12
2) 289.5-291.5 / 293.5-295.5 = 0.93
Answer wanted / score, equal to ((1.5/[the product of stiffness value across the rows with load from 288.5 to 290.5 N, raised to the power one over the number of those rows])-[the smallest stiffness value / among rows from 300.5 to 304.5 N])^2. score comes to 0.014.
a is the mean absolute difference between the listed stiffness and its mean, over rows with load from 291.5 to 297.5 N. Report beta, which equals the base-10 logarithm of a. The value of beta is -1.27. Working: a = 0.053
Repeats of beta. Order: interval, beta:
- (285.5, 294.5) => -1.32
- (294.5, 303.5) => -1.31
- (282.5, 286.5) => -1.82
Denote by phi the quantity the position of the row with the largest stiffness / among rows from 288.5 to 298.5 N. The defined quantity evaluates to 293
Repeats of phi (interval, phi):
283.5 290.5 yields 288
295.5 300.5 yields 296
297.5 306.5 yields 304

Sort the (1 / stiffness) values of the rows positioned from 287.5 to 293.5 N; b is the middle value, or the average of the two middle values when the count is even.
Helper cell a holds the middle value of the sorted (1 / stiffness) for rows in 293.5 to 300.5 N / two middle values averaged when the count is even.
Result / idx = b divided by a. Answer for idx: 1.08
